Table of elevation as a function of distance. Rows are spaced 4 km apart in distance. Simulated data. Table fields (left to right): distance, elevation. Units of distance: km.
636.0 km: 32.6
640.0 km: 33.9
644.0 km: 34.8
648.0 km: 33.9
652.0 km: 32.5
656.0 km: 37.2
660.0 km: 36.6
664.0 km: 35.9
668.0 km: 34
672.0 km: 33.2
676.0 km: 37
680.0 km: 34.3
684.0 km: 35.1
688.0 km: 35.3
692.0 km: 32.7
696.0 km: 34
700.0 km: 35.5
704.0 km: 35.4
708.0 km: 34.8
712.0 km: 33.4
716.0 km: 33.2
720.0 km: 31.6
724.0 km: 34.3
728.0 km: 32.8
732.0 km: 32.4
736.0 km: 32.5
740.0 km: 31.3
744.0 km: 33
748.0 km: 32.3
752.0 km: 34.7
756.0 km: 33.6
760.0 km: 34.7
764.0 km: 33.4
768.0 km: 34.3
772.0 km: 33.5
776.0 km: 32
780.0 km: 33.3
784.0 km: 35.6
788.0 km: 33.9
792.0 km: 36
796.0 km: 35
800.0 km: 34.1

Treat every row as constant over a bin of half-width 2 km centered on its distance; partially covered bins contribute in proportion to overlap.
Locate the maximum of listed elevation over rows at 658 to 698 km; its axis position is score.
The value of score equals 676.0 km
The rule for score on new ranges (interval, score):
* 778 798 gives 792.0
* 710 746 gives 724.0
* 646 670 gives 656.0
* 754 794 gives 792.0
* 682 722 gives 700.0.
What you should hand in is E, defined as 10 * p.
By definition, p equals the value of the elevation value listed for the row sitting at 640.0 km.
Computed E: 339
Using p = 33.9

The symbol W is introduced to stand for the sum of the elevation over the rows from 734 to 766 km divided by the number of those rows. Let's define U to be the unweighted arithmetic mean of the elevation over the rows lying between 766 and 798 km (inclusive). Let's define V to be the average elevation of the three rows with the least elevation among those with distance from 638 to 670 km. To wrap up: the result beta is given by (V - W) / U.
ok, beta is 0.007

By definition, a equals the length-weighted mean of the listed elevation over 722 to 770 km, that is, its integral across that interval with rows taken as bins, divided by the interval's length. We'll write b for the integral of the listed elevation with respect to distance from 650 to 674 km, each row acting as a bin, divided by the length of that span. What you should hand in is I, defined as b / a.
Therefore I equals 1.05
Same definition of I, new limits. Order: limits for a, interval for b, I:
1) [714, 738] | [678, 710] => 1.06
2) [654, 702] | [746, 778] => 0.96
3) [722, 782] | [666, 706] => 1.04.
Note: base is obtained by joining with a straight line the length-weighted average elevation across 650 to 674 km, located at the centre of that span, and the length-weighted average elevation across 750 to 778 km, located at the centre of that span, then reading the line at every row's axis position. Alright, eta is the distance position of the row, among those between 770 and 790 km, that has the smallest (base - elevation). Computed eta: 784.0 km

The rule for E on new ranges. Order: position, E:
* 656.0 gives 372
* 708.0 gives 348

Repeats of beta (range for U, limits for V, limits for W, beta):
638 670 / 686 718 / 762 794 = -0.026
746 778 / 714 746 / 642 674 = -0.089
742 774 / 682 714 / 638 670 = -0.044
